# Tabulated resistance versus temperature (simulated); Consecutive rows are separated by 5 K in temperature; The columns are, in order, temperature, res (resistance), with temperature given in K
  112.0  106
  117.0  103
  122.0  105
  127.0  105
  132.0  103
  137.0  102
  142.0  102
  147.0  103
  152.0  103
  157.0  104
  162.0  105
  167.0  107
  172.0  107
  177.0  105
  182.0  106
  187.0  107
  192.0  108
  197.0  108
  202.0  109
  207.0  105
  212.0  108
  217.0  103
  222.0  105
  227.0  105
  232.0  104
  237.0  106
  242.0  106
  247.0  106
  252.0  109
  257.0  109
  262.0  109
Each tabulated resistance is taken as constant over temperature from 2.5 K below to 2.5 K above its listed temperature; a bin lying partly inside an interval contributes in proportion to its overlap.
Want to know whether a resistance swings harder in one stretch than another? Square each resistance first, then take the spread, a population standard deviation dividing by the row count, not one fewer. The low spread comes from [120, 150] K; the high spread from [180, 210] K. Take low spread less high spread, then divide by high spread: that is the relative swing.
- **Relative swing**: -0.10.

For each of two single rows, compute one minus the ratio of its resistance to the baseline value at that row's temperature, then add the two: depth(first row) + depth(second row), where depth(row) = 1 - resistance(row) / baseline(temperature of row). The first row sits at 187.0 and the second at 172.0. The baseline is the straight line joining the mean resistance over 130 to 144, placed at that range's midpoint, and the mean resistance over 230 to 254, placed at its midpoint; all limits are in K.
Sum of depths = -0.06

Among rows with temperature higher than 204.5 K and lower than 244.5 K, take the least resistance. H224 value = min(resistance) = 103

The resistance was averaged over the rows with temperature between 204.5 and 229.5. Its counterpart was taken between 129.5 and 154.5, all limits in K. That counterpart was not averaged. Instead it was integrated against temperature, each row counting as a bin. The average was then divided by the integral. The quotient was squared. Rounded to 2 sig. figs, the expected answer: 0.0017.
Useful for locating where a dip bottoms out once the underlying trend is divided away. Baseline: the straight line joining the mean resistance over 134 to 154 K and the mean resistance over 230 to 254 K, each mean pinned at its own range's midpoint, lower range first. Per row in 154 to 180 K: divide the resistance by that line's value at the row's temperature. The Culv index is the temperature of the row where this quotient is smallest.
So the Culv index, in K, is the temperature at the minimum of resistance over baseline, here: 157.0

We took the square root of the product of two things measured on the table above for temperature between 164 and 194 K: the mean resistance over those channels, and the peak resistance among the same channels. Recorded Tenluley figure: 107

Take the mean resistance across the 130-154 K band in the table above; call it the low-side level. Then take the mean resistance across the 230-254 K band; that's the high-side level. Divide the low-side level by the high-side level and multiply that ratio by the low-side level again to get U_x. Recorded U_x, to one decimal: 99.1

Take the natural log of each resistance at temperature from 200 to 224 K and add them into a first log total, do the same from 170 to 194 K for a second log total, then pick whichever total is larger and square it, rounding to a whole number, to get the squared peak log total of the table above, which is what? 545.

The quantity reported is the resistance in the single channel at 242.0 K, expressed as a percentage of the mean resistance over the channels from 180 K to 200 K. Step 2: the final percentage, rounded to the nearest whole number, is 99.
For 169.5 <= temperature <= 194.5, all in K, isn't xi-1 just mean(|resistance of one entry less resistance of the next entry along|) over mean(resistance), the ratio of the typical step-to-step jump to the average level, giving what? 0.012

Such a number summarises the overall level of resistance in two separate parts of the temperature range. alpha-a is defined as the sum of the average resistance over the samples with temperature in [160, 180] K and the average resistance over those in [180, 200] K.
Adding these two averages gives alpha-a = 213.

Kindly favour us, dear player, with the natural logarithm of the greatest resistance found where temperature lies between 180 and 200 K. 4.68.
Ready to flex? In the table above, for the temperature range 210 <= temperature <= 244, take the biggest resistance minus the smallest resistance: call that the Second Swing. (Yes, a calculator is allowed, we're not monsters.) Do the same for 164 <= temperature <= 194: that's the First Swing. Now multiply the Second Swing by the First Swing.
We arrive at 15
